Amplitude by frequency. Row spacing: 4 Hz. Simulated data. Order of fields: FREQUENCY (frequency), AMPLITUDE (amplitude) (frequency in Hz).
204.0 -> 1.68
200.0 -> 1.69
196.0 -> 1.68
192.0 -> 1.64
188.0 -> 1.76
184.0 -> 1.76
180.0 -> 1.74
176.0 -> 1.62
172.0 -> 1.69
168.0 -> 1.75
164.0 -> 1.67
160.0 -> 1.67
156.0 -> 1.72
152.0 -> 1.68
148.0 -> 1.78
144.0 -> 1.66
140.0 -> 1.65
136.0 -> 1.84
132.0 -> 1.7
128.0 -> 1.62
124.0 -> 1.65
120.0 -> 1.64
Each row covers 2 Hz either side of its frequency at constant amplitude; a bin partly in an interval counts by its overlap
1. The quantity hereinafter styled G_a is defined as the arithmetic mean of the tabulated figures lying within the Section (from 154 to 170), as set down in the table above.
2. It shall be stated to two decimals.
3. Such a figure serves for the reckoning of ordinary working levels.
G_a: 1.70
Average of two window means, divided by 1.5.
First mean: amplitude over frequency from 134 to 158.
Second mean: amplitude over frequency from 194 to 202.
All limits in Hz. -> 1.14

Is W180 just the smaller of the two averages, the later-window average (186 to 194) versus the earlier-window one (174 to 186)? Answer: 1.700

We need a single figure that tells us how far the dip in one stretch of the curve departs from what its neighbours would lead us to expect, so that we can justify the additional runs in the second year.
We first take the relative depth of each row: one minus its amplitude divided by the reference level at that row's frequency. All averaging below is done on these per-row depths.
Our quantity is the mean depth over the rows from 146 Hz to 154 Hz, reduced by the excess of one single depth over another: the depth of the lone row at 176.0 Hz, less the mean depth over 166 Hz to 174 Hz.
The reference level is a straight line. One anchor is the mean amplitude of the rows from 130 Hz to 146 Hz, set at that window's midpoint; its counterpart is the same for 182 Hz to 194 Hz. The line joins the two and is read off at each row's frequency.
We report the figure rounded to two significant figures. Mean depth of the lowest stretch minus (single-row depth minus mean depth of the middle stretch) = -0.068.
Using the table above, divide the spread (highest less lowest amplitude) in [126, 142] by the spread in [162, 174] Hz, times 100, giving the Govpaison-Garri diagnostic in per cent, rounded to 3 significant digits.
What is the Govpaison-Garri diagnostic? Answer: 275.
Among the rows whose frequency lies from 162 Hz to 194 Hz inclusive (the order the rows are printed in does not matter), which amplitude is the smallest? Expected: 1.62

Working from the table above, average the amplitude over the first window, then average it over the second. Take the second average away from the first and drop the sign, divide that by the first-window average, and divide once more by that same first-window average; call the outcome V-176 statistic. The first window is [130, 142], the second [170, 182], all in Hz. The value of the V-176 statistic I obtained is 0.016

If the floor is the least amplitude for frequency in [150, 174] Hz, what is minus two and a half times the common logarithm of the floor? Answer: -0.557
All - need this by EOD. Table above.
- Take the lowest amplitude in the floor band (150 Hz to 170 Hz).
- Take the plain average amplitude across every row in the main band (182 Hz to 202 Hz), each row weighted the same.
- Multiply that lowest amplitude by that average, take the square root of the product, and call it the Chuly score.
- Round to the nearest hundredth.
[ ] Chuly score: 1.69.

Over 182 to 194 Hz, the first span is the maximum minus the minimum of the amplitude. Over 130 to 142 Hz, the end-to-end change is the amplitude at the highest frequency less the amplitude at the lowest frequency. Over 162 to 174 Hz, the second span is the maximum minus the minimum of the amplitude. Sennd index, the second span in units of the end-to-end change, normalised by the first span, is -13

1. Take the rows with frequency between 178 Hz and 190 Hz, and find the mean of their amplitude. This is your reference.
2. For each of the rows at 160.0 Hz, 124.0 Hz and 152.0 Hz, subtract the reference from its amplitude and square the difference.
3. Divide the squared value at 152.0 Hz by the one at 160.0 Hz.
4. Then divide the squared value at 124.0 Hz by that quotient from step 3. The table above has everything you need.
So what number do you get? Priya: 0.014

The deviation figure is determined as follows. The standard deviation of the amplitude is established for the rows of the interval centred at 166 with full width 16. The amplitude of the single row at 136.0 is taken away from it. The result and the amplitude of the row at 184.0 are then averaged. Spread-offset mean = -0.02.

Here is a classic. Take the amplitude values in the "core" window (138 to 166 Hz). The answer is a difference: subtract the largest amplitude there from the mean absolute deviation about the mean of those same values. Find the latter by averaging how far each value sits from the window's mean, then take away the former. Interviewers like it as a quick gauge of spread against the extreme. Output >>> -1.75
